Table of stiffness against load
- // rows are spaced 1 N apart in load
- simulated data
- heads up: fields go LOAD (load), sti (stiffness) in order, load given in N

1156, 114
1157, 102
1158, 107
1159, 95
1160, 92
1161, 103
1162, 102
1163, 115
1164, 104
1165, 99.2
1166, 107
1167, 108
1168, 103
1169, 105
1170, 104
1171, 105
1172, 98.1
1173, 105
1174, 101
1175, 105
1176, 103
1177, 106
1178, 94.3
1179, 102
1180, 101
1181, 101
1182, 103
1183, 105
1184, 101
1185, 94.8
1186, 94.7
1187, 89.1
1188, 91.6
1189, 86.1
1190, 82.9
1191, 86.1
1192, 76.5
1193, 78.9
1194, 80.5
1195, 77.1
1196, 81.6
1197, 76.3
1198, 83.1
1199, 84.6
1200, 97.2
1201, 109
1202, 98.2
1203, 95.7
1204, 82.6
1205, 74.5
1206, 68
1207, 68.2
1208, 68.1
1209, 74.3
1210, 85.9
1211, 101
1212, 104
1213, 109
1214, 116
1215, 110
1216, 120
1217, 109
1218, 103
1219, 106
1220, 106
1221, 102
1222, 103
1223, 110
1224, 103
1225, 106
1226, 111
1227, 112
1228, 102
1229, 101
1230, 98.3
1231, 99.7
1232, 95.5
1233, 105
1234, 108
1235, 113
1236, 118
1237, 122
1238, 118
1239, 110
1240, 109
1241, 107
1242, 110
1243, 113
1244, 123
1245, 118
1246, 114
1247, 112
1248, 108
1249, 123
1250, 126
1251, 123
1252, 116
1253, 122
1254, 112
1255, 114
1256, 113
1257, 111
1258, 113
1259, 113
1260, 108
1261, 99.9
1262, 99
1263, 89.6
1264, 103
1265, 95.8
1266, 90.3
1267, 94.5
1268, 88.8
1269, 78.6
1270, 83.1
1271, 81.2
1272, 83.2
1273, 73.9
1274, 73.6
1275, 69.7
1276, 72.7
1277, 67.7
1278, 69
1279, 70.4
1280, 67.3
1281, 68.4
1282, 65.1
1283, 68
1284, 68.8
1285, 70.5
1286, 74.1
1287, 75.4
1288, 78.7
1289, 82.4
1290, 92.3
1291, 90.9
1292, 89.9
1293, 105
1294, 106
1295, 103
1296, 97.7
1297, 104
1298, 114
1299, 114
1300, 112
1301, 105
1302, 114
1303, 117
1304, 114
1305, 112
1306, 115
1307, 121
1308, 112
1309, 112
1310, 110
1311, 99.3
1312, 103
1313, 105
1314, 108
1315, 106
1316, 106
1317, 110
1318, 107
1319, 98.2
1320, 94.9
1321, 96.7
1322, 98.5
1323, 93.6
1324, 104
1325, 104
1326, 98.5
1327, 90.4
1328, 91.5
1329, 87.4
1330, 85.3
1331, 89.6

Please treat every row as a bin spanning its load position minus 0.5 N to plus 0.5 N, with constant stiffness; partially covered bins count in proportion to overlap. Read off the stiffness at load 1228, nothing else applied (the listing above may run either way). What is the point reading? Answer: 102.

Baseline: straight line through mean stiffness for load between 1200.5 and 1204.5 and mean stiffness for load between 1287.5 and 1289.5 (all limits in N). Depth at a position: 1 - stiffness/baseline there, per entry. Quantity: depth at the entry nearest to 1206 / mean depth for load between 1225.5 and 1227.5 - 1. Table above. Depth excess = -2.4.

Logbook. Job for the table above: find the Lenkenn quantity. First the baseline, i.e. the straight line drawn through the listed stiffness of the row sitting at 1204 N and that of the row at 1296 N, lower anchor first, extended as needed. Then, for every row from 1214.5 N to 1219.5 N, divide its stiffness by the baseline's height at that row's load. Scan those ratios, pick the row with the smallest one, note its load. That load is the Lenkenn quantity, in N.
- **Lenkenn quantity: 1218 N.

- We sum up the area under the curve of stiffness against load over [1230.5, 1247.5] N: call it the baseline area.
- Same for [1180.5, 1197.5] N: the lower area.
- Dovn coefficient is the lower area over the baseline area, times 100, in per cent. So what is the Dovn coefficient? 79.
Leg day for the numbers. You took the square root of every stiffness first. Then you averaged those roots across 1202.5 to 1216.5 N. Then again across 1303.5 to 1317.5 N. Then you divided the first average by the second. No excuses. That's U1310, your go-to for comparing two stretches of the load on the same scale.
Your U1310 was 0.91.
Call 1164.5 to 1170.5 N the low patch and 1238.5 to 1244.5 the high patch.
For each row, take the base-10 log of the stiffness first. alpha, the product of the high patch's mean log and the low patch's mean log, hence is 4.14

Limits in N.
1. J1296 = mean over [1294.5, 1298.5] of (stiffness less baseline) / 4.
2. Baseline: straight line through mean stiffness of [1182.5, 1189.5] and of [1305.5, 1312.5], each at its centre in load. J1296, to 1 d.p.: -1.0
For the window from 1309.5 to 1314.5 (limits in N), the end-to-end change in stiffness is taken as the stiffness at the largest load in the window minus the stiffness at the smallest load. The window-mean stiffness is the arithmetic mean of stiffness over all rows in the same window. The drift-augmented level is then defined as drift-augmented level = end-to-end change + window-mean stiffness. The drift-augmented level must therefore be 103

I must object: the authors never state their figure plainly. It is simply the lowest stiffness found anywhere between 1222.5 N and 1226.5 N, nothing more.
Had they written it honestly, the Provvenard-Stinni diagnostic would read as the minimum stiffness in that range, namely 103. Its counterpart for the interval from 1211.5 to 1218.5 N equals 103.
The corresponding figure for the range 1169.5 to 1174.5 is 98.1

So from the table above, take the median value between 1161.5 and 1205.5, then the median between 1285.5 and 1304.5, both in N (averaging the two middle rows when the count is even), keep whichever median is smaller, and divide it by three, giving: 32.9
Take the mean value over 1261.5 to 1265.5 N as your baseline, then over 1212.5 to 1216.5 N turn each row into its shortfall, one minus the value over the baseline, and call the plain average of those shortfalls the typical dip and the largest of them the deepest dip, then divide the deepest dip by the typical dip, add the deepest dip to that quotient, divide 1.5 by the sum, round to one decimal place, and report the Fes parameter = 2.5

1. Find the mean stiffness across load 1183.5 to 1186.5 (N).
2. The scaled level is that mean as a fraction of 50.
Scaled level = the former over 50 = 1.94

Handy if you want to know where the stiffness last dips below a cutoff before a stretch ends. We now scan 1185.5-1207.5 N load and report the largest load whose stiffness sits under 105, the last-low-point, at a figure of 1207 N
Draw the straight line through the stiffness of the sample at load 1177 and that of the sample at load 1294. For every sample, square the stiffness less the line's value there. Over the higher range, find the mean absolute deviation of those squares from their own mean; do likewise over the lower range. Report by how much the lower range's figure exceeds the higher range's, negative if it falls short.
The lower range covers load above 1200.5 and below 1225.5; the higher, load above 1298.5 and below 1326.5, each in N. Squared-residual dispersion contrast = 365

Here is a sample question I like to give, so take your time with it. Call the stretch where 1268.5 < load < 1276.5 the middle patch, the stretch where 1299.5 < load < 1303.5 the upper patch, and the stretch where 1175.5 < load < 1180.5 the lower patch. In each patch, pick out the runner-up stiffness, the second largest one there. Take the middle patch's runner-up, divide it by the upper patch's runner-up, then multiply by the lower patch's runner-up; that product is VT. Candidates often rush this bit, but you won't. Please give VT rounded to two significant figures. 75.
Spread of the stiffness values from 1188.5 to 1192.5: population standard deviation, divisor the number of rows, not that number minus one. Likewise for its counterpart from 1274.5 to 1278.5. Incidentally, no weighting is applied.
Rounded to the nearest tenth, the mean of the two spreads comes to 2.9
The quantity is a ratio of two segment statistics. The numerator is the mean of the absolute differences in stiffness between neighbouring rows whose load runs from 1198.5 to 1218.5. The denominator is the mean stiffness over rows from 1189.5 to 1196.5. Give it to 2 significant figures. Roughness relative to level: 0.096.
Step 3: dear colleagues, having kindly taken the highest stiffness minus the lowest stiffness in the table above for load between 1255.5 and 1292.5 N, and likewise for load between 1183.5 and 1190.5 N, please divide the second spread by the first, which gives 0.4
